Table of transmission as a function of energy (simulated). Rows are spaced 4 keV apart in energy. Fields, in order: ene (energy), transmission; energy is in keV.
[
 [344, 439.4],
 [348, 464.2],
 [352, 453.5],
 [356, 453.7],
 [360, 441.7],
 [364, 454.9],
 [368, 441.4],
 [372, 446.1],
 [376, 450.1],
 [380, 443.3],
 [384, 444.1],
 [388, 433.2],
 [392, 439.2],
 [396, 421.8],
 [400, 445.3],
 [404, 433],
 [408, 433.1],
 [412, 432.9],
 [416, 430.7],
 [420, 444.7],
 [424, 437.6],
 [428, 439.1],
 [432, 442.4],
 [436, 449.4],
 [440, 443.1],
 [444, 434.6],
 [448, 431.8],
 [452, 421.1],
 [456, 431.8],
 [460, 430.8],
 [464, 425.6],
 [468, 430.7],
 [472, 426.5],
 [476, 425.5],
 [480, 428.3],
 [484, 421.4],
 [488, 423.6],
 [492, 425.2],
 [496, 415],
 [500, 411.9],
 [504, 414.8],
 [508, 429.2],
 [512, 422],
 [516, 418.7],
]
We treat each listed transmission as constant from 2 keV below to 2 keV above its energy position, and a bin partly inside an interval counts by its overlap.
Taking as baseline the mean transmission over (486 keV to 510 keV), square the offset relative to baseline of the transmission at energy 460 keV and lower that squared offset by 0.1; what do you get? 118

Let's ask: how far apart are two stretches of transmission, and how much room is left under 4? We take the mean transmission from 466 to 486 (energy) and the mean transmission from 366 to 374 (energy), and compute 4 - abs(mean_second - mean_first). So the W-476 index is -13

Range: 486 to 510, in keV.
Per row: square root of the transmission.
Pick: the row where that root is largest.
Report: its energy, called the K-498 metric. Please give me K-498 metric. 508 keV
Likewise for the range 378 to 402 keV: 400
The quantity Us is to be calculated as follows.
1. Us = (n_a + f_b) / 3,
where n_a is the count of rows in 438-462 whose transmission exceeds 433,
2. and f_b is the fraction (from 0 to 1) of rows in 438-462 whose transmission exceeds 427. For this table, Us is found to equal 0.9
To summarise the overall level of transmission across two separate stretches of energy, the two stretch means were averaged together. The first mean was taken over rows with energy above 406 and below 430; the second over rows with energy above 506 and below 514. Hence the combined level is 431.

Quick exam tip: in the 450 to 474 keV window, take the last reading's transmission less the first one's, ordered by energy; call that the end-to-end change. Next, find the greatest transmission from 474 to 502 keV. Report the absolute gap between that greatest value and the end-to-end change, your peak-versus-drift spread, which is 423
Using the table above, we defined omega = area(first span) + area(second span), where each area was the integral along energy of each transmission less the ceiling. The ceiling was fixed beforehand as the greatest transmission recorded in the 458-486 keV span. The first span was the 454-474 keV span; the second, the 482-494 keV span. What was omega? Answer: -123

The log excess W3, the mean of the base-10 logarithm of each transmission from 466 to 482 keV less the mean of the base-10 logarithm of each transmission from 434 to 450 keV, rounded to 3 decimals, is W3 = -0.012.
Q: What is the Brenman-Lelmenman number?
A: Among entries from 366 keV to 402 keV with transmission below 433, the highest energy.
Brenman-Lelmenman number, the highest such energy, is 396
